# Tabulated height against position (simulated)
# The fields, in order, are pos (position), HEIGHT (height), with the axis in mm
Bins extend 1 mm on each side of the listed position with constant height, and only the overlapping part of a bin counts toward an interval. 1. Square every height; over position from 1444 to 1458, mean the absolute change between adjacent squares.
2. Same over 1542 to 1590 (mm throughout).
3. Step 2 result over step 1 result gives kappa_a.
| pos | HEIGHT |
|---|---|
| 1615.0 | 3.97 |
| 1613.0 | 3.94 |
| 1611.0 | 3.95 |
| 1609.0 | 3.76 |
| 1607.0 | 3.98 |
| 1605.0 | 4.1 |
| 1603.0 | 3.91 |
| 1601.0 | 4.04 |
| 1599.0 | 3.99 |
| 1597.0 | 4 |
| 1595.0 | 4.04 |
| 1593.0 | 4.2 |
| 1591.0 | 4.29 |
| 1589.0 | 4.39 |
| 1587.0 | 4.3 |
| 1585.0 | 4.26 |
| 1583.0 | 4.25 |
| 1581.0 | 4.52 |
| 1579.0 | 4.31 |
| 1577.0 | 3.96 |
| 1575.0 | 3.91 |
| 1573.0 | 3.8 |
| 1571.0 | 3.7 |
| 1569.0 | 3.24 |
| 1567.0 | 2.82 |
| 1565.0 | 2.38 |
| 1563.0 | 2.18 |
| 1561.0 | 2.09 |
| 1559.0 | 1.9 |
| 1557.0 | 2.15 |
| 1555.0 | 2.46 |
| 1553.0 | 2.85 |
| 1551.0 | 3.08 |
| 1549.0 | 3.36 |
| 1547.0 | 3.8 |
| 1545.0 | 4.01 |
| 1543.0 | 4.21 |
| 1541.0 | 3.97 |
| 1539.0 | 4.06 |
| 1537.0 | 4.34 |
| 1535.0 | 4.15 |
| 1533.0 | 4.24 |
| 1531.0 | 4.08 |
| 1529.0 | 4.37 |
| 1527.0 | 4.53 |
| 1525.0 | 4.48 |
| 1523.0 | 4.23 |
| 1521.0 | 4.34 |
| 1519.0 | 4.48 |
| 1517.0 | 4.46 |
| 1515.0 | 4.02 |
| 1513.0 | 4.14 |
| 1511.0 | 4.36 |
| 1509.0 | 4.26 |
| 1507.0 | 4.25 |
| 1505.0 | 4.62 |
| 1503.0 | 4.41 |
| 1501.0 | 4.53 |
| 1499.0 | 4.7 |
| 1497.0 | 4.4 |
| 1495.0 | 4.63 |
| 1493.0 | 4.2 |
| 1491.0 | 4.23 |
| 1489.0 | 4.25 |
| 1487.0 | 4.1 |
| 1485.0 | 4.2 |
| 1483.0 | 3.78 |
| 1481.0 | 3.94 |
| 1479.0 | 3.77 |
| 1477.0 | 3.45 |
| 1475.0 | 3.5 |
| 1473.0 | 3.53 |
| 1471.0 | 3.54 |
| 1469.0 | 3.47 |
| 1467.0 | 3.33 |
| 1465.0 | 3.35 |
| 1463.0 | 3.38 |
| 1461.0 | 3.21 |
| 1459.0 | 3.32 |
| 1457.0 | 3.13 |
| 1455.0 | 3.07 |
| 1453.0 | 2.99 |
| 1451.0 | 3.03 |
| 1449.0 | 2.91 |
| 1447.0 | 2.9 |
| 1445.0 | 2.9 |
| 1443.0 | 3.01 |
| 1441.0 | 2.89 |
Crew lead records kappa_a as 4.8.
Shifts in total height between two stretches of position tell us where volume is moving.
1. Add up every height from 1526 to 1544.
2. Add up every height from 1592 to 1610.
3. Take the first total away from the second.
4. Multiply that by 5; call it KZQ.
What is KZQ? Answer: -10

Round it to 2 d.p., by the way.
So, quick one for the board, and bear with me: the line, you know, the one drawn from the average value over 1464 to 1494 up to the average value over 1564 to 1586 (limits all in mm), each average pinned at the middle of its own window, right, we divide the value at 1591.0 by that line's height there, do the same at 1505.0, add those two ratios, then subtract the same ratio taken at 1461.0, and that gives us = 1.53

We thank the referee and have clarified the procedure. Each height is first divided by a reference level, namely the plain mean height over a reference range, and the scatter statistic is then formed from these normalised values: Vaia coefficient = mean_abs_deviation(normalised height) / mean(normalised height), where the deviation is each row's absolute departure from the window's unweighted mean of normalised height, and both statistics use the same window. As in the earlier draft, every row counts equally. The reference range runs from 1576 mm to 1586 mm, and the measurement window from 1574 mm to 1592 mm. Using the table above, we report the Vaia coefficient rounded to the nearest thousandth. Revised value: 0.032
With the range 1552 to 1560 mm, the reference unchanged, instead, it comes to 0.135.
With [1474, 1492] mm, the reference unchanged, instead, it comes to 0.065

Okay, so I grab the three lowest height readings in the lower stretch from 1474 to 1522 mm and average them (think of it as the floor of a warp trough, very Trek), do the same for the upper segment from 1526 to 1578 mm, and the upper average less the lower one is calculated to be -1.5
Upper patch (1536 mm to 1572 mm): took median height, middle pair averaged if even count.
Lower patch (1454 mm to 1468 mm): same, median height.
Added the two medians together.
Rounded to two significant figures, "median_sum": 6.5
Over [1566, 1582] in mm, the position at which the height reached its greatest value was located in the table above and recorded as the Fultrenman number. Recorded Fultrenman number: 1581.0 mm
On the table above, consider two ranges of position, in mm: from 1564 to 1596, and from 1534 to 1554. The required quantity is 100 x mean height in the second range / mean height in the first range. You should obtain 97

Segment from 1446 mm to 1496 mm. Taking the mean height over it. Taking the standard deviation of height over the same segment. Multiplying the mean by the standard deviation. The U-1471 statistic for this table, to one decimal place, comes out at 1.7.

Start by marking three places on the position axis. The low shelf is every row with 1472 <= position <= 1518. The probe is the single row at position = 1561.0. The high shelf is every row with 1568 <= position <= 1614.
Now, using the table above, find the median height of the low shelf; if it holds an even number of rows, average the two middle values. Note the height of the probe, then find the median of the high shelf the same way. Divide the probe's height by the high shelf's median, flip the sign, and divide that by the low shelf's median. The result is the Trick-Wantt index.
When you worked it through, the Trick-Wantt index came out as -0.12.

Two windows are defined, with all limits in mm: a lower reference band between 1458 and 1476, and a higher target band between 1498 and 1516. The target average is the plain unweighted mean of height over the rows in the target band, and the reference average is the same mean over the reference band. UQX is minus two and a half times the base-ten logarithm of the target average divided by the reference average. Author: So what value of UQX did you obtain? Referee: -0.27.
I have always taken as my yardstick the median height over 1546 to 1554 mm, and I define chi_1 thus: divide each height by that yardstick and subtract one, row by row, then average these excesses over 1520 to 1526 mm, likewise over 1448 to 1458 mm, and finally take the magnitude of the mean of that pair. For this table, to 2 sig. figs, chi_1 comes 0.15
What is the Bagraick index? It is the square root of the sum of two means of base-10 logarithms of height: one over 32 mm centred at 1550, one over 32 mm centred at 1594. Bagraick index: 1.05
